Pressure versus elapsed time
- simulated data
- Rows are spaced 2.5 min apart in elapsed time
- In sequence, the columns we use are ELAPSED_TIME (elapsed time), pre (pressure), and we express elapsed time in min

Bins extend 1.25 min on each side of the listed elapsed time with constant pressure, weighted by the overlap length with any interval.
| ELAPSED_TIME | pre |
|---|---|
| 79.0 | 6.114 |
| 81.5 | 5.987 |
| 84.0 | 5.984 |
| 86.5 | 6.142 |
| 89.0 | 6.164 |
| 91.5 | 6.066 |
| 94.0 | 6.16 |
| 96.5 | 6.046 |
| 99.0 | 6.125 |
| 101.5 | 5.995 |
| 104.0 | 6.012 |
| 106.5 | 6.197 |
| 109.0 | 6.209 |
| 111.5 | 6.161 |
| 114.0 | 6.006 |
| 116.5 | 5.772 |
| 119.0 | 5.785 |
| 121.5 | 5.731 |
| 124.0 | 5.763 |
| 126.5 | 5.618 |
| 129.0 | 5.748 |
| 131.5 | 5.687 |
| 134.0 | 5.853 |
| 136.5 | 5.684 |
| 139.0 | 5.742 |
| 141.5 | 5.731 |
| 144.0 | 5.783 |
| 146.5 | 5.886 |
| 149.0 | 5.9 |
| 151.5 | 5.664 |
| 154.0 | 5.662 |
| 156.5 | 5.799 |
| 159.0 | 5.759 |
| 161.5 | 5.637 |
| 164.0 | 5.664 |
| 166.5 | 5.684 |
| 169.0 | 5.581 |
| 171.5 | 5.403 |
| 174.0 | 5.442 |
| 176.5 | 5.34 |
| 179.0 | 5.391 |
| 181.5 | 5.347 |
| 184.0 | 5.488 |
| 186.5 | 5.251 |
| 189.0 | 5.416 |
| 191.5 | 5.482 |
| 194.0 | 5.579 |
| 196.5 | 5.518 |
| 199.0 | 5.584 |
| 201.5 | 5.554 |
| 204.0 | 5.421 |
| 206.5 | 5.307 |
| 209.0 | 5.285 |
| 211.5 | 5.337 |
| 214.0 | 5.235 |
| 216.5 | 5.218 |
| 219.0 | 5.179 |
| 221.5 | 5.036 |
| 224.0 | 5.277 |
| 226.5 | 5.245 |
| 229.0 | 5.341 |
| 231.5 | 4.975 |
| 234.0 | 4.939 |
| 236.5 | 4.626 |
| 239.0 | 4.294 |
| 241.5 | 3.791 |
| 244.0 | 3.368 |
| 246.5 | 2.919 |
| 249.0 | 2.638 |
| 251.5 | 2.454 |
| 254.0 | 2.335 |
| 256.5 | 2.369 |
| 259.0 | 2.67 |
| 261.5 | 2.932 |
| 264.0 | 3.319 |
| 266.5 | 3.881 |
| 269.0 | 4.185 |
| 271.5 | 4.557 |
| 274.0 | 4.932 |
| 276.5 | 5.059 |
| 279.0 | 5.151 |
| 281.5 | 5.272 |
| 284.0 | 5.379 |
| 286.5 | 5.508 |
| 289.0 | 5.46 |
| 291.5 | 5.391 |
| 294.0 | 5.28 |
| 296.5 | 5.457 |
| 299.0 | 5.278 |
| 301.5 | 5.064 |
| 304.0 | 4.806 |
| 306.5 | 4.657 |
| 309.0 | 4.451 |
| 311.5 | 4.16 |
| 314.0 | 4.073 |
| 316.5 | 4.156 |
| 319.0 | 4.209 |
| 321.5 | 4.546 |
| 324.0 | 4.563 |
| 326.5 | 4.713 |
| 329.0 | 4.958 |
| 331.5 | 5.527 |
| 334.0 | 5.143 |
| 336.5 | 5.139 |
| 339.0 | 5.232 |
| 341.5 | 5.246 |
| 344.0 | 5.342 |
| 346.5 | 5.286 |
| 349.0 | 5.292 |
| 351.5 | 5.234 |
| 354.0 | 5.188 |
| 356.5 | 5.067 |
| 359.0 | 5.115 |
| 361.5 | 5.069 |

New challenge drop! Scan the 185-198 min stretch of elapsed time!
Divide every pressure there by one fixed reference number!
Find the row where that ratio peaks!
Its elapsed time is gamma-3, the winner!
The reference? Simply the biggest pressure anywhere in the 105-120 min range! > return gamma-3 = 194.0 min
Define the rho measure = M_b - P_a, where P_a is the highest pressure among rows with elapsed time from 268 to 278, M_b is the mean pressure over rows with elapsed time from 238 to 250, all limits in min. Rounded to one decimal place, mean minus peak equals -1.7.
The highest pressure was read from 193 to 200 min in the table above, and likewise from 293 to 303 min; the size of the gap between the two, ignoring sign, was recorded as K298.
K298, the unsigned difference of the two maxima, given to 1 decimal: 0.1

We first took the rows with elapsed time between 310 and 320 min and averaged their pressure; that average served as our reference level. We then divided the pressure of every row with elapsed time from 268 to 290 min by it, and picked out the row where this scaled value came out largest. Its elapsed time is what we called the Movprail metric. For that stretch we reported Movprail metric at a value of 286.5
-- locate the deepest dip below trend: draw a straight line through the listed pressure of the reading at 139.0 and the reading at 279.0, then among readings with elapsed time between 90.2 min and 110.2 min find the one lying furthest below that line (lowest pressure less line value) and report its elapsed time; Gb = 101.5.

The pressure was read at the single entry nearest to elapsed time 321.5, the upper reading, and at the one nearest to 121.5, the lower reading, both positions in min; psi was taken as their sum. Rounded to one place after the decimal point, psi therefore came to 10.3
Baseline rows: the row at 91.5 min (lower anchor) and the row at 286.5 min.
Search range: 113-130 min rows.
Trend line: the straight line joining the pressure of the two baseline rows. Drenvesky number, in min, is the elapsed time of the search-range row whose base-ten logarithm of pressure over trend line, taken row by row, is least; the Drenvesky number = 126.5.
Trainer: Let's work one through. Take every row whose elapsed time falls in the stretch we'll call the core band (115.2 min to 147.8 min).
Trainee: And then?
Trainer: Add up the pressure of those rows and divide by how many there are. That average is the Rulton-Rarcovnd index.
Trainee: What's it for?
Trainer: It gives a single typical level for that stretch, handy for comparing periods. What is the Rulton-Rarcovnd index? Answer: 5.8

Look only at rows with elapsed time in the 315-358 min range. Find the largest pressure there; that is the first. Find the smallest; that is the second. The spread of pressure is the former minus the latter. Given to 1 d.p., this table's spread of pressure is 1.4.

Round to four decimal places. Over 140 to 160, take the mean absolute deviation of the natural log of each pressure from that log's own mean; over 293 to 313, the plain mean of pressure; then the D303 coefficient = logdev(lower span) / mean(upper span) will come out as 0.0024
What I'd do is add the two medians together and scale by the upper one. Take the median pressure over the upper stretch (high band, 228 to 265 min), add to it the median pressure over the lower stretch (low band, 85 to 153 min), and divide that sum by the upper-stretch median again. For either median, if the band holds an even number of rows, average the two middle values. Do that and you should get 2.77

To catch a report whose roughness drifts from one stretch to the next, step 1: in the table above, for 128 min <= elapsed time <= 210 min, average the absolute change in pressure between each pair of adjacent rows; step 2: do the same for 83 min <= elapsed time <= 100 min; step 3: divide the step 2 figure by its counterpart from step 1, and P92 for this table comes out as 1.1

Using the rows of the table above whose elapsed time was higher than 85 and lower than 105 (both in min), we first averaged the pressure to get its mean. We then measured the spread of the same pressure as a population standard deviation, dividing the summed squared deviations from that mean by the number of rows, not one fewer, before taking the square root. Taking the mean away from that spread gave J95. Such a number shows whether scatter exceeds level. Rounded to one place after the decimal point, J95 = -6.0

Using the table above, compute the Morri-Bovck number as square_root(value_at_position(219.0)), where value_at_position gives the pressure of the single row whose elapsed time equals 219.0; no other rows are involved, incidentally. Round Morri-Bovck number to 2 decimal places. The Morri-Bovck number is 2.28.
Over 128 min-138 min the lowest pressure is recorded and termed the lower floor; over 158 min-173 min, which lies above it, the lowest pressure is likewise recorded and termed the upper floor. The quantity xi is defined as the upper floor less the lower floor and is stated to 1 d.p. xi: -0.3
